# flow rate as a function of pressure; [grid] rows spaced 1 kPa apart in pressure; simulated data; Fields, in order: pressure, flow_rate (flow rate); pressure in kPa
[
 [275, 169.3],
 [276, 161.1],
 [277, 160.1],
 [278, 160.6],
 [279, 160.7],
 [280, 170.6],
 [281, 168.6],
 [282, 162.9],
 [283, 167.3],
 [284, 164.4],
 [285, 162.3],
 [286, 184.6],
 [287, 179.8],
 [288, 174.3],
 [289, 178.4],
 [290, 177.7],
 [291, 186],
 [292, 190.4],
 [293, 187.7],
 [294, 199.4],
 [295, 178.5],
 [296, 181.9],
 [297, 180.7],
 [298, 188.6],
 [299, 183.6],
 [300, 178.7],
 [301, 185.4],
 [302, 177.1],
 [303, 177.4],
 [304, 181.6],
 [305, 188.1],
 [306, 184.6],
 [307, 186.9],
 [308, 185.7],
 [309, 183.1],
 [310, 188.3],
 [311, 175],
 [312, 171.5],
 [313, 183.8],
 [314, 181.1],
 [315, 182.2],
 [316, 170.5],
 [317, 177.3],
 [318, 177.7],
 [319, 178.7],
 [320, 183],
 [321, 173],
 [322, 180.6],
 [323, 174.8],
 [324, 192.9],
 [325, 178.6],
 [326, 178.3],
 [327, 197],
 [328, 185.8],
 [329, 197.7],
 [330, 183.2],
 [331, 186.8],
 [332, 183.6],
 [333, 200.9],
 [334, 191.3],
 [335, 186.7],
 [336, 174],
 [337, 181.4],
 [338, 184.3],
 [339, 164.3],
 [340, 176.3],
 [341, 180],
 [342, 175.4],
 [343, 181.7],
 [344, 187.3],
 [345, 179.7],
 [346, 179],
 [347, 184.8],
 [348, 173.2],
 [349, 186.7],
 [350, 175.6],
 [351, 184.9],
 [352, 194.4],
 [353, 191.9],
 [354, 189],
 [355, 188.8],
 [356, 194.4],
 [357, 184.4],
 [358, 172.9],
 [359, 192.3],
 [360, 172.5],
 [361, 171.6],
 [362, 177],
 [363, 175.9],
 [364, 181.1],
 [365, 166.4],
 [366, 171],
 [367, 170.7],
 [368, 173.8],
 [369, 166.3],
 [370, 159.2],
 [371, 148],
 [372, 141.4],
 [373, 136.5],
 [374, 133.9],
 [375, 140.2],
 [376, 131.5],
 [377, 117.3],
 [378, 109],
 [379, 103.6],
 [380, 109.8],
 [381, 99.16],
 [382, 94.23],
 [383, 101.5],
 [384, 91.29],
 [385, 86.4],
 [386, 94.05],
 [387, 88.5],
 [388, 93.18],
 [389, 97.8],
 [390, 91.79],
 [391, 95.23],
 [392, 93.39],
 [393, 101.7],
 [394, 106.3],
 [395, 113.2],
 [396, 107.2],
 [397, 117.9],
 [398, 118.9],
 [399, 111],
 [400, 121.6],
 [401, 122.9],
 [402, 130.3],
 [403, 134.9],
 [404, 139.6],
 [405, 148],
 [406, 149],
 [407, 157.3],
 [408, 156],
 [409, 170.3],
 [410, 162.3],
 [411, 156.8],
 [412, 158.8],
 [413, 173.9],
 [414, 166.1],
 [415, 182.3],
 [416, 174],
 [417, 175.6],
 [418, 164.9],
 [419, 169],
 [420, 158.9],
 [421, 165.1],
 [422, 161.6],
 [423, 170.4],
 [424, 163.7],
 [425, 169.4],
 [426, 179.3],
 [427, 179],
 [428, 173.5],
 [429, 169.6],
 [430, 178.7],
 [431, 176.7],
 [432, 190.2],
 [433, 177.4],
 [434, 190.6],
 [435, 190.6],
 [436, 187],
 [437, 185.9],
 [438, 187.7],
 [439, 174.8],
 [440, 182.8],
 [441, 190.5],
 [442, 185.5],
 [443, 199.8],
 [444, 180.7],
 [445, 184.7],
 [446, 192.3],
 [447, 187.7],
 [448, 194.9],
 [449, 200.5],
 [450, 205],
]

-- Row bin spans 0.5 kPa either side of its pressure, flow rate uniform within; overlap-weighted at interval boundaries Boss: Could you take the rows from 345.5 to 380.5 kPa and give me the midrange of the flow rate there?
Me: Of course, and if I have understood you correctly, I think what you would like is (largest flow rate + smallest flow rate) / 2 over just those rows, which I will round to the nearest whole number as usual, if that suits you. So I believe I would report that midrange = 149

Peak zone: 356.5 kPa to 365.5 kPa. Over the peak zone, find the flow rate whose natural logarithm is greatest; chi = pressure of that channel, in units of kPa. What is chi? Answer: 359 kPa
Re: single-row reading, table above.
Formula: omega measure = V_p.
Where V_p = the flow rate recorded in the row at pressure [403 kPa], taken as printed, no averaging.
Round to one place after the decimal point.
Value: 134.9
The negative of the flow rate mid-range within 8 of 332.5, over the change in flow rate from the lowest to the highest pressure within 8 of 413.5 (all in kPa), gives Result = -11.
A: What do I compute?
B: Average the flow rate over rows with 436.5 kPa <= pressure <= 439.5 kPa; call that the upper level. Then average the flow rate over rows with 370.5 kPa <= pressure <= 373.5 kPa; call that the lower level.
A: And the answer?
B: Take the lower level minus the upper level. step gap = -41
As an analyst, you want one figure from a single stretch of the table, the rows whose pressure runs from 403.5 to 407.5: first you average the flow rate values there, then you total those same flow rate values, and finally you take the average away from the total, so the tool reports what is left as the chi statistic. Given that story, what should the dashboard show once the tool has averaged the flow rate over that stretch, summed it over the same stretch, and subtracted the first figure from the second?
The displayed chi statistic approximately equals 445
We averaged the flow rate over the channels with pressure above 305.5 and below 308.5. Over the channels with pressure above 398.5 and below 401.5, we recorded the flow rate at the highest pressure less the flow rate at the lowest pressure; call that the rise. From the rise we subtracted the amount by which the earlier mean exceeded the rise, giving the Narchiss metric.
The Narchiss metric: -162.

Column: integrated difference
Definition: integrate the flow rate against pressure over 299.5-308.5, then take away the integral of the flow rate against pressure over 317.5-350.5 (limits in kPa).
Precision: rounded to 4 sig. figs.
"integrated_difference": -4369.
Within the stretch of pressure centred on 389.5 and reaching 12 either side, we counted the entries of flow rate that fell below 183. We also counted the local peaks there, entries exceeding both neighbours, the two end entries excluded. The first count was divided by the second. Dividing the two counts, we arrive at 3.4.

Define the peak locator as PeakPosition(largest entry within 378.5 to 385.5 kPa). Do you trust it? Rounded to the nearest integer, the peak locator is 380 kPa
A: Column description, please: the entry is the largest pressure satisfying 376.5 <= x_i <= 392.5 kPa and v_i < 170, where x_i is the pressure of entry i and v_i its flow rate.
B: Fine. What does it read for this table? 392 kPa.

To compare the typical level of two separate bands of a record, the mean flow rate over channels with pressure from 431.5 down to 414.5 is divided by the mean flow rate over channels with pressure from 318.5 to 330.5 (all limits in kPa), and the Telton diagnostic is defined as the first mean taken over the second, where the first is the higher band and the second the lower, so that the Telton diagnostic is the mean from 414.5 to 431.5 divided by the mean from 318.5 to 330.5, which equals 0.93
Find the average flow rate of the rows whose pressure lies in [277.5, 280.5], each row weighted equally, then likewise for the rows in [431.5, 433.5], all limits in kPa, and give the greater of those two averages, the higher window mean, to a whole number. 184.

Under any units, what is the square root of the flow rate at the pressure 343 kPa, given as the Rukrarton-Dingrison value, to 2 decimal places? 13.48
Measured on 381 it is 9.96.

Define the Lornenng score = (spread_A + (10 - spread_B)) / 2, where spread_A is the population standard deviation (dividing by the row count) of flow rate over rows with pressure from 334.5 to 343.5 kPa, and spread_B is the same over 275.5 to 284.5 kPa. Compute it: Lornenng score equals 6.3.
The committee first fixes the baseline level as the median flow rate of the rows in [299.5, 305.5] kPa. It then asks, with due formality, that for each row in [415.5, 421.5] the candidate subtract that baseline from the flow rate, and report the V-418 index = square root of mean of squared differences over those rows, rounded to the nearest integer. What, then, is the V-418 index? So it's 13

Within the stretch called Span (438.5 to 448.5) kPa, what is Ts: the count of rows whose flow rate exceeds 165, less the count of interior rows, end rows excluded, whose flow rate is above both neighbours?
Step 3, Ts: 7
